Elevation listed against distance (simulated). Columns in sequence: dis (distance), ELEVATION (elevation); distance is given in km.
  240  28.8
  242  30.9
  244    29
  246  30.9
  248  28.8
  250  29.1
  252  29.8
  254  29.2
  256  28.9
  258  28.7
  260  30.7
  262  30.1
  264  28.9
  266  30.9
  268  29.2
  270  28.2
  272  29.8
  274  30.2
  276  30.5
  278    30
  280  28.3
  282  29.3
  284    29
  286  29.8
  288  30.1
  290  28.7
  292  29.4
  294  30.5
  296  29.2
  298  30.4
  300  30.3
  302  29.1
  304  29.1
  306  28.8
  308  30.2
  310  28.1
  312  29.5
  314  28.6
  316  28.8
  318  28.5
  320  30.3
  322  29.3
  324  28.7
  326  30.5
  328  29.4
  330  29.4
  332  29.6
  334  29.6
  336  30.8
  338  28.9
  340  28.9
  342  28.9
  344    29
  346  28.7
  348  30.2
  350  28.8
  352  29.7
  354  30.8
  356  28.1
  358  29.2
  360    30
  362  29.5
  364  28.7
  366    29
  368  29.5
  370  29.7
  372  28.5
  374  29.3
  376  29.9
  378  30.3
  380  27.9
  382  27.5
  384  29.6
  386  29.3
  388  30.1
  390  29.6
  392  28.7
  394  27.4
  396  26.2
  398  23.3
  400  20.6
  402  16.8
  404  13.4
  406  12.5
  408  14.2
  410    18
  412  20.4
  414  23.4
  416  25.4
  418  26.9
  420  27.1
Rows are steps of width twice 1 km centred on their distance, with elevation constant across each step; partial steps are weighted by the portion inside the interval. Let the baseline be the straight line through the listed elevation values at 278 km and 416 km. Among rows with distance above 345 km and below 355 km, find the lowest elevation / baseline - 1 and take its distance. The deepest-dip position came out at 346 km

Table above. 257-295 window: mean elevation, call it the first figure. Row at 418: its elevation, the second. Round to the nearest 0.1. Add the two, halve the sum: 28.2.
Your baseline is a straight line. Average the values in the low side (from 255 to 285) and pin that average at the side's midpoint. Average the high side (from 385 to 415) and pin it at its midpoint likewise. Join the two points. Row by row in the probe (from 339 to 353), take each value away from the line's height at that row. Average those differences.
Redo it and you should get -3.9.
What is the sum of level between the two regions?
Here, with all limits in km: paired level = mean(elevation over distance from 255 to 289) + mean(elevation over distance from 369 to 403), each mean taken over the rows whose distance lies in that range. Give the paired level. 56.9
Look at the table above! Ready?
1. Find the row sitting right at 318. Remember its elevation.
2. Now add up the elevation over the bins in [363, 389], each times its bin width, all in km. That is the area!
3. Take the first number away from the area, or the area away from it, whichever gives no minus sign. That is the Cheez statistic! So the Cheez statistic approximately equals 730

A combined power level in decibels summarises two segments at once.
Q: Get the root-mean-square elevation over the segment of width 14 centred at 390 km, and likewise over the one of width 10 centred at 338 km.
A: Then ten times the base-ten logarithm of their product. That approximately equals 29.3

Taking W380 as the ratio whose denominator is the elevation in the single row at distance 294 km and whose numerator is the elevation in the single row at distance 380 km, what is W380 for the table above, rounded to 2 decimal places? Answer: 0.91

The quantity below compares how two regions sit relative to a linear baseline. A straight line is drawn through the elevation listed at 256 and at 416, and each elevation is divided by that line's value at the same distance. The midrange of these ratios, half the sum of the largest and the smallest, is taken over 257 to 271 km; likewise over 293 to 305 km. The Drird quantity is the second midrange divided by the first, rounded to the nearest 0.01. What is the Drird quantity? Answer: 1.03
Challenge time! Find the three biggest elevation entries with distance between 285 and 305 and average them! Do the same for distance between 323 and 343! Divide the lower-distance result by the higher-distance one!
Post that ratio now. 1.00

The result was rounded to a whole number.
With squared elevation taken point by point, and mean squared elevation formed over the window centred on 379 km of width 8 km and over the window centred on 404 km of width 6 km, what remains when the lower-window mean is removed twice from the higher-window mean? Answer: -1467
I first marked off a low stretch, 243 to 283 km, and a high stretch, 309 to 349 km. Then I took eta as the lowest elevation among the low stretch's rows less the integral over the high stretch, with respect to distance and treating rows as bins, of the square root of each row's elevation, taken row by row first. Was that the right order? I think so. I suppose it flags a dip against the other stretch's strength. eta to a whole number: -188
